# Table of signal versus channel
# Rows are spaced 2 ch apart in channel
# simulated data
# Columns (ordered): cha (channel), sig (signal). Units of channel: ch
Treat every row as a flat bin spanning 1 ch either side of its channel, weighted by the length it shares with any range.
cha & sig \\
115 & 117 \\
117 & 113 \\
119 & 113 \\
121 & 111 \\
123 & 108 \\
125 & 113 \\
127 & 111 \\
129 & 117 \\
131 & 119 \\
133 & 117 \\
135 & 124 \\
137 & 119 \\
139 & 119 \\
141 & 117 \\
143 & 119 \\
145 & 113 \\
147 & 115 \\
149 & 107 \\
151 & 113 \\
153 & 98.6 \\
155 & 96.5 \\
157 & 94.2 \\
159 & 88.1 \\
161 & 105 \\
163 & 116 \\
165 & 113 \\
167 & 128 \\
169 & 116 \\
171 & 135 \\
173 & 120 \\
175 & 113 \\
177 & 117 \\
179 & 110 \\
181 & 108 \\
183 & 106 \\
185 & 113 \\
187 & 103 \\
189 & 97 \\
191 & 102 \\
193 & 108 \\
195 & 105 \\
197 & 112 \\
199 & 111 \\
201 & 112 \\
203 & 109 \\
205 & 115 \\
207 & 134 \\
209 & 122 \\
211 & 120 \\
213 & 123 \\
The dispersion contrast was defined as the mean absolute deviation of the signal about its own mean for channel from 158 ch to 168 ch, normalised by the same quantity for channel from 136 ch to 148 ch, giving 5.4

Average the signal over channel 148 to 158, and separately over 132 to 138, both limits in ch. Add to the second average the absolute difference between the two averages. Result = 138.1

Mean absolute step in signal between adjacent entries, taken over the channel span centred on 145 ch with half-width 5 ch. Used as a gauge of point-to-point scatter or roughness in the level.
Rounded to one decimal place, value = 4.5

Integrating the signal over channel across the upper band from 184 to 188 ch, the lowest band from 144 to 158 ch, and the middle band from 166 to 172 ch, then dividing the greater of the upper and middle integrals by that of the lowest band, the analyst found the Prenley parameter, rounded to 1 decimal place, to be 0.5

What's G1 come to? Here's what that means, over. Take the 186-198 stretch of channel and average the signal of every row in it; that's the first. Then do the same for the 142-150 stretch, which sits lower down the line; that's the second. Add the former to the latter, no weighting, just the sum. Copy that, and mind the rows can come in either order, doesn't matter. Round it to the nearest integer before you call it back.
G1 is 218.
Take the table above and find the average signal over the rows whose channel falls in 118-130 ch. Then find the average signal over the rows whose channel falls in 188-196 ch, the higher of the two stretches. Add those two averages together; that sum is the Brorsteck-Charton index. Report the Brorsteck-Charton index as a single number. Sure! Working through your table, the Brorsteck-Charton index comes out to 215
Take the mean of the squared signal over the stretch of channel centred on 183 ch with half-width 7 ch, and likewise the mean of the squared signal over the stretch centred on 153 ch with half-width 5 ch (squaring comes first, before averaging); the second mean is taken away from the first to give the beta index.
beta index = 1214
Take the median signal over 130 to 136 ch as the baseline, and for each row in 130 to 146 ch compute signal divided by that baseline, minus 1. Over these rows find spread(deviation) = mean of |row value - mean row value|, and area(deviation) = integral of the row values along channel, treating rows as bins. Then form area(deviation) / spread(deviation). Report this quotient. -4.9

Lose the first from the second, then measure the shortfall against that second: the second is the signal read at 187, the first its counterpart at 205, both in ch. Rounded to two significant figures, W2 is -0.12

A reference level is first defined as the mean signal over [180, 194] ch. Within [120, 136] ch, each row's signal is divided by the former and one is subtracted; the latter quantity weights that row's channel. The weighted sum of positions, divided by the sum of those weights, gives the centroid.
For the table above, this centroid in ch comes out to 130.1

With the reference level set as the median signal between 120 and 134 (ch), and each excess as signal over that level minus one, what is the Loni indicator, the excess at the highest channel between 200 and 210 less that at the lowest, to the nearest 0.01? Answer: 0.09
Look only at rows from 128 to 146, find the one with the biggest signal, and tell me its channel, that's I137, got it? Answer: 135 ch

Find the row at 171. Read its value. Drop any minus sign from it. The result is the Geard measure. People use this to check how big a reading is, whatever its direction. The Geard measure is 135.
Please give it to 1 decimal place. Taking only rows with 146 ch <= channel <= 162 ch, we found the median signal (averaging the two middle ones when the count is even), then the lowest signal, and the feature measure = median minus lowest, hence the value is 13.7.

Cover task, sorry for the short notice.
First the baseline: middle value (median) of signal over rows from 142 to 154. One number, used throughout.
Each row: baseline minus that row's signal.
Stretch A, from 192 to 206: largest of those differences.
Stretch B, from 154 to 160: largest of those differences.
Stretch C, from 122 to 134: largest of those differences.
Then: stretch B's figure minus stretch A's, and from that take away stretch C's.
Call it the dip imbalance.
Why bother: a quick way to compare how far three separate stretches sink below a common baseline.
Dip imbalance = 12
